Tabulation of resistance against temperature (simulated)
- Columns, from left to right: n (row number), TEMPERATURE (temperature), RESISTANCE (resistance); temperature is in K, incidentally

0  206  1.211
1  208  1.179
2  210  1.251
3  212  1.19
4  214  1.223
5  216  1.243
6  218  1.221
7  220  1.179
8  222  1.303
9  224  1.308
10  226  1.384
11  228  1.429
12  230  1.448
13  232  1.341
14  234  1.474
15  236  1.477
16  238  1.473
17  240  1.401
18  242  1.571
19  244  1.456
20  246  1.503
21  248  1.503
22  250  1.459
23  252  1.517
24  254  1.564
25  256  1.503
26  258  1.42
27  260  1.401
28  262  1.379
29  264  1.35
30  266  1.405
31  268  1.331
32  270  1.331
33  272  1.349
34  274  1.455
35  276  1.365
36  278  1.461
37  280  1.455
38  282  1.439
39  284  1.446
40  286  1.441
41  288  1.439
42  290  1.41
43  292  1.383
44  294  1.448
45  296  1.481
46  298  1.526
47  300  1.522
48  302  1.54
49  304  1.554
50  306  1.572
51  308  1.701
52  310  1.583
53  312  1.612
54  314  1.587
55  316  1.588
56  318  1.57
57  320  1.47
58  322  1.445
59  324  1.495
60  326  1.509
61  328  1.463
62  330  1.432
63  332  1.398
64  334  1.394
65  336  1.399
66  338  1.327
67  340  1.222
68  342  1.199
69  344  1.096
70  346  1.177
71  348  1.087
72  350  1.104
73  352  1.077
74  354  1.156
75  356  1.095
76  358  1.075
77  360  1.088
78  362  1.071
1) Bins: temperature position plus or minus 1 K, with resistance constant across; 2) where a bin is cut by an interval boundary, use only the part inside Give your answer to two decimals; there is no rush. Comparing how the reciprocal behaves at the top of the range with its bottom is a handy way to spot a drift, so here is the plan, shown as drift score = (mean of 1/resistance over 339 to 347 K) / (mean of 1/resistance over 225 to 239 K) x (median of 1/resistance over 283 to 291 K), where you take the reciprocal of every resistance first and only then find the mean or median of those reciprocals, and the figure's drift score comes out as 0.85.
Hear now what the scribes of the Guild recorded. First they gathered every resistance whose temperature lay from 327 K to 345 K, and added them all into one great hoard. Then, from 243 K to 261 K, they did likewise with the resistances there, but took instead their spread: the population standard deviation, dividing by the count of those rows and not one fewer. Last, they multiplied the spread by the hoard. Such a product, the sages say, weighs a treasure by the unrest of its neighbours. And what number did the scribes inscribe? 0.6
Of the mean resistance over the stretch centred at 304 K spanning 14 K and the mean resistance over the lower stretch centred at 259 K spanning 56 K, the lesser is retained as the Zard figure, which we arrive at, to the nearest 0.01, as 1.44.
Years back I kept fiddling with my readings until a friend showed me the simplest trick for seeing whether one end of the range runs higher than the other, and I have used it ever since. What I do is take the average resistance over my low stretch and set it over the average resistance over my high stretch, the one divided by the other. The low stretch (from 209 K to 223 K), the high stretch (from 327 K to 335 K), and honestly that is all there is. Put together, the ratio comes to 0.87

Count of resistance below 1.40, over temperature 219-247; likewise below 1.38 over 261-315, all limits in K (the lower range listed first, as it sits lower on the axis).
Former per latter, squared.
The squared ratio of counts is 0.7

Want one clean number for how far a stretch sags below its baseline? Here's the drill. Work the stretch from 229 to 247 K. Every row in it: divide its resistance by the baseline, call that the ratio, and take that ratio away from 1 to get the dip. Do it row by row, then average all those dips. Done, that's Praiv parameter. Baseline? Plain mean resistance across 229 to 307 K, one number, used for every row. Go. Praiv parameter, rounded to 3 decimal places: -0.006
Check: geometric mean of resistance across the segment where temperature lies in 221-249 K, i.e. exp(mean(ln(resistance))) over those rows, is 1.43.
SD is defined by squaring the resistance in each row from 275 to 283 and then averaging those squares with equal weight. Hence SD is 2.05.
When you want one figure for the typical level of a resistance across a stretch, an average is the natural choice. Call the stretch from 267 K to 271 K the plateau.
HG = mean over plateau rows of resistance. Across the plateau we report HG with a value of 1.33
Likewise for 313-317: 1.59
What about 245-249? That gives 1.50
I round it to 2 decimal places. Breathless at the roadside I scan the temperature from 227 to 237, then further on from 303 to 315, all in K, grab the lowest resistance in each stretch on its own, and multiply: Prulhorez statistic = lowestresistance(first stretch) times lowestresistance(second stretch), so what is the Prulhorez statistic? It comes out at 2.08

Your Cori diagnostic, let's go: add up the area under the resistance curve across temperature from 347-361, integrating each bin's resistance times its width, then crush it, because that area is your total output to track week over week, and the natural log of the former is 2.73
